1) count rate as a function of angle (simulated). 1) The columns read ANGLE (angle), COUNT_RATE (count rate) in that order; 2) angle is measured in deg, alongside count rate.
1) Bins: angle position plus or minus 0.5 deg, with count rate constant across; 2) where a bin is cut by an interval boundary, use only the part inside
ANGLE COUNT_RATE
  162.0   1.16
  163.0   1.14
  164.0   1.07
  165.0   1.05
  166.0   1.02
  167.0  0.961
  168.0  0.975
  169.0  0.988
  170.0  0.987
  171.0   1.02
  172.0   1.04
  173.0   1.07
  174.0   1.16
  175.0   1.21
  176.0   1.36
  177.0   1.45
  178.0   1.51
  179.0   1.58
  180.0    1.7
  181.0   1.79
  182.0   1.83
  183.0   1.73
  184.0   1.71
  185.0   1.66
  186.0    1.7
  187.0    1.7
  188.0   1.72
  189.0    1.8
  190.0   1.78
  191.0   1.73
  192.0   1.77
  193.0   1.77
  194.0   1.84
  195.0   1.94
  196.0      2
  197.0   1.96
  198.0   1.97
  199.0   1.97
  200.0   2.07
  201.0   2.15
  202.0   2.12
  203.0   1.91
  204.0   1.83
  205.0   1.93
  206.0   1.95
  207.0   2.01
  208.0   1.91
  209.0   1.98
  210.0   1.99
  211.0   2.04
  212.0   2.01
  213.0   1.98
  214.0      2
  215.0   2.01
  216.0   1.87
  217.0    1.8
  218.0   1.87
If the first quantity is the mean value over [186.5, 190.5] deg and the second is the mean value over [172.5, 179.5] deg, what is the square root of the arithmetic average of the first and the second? 1.24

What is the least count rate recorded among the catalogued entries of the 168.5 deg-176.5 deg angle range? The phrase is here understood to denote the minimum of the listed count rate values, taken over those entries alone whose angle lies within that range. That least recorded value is 0.987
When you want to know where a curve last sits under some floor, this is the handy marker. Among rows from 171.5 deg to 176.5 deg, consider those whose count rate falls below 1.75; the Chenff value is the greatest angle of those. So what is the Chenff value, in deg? 176.0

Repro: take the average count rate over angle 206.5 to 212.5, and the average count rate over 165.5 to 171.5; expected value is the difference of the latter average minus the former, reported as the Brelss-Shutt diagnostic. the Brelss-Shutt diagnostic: -1.0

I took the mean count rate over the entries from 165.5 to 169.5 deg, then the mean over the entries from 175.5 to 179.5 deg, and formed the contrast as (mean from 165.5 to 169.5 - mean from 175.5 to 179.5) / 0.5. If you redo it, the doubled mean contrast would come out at -1.0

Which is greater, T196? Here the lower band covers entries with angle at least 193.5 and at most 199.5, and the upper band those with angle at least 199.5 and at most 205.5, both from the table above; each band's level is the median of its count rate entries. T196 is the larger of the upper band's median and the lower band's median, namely 2.00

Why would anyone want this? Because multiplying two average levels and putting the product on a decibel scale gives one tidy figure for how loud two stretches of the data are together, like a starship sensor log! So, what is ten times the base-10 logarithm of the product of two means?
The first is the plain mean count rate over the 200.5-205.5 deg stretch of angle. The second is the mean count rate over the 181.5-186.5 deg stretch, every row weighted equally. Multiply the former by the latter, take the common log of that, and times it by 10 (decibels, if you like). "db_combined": 5.4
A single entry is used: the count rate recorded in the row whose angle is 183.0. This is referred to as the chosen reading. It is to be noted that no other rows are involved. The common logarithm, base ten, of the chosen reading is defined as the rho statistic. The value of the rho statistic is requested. 0.24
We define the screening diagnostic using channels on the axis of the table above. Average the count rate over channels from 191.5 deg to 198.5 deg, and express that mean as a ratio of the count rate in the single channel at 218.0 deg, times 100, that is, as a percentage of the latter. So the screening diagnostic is 101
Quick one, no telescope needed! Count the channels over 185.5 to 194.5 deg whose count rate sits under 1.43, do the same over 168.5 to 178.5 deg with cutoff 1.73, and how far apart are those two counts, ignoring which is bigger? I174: 10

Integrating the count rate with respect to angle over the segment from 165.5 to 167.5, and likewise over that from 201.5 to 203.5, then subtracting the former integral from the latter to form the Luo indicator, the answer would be 2.0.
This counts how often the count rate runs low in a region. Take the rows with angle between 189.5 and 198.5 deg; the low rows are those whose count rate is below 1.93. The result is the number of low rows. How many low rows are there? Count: 5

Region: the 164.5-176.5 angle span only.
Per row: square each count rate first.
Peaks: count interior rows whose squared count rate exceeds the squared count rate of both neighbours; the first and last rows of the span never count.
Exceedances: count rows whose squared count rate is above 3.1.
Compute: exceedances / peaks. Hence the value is 0.0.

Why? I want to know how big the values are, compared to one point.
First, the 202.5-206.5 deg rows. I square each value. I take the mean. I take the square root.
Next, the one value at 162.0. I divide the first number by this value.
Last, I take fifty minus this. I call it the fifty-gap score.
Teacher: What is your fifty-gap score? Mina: 48.4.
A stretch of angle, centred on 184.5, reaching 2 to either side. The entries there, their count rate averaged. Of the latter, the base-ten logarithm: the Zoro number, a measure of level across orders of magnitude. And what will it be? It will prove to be 0.23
